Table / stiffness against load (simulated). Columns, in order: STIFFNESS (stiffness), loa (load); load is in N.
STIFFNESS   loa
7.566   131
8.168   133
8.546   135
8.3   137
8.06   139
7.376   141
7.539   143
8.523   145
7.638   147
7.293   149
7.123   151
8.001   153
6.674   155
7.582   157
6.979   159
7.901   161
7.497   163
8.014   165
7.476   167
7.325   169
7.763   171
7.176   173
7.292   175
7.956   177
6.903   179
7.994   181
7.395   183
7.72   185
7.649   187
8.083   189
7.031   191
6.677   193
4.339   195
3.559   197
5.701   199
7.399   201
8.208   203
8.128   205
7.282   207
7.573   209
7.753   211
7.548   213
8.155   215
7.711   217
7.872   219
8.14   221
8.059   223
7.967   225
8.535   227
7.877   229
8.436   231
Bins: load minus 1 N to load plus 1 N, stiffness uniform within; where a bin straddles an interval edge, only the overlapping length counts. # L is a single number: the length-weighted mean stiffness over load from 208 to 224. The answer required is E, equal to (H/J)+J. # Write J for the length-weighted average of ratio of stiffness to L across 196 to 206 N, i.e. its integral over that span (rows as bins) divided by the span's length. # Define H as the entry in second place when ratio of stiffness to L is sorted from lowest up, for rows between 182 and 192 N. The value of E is 1.96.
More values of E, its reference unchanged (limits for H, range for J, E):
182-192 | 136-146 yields 1.94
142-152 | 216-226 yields 1.93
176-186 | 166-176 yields 1.94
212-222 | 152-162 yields 1.98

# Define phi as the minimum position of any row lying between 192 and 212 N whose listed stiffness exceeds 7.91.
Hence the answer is 203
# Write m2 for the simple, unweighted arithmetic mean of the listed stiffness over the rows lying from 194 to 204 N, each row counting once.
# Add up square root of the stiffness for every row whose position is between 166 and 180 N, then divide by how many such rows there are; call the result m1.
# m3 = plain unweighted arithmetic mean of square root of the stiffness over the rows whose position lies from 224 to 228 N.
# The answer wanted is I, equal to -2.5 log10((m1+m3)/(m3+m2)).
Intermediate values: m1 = 2.72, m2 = 5.84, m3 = 2.87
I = 0.48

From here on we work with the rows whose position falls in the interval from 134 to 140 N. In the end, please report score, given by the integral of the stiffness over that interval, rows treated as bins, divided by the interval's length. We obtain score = 8.30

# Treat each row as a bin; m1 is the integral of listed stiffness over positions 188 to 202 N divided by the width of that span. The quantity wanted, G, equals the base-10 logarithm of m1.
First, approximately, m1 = 6.1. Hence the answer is 0.786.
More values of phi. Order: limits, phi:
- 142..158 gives 145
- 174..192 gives 177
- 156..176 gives 165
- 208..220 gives 215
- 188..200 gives 189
